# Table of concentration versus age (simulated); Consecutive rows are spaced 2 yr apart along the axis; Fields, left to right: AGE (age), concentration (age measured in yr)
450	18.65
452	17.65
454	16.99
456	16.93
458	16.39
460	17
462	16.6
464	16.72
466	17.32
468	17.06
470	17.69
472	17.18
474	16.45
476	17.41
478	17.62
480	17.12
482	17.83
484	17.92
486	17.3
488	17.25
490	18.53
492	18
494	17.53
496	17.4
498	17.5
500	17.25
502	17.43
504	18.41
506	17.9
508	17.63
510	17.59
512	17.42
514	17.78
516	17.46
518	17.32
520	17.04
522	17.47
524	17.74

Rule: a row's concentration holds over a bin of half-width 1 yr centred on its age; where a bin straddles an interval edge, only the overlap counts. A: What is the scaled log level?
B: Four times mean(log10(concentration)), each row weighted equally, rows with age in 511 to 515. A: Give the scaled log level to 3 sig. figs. 4.98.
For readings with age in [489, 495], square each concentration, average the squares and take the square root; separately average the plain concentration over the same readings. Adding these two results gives 36.0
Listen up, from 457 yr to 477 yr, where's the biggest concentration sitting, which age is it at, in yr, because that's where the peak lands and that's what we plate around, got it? 470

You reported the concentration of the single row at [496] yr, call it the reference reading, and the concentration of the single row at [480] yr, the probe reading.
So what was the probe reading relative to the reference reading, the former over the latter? 0.98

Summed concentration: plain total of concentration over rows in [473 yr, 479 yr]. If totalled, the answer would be 51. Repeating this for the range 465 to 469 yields 34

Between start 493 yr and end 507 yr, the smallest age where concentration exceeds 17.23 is 494 yr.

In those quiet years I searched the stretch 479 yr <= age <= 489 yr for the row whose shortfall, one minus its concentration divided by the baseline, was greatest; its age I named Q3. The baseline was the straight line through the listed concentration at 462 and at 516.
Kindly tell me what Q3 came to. 480 yr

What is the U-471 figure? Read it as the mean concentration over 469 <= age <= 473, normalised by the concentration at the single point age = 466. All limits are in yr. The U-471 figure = 1.01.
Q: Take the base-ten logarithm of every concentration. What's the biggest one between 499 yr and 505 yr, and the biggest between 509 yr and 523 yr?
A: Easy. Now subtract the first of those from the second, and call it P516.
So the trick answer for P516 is -0.015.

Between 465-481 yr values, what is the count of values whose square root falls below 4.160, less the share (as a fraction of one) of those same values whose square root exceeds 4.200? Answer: 3.9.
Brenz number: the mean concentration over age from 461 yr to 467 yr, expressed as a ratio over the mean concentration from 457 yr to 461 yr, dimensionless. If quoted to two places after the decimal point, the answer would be 1.01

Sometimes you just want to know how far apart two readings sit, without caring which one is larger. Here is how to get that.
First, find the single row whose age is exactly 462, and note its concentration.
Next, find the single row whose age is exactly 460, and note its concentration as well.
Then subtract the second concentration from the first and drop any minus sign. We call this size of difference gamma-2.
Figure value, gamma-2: 0.40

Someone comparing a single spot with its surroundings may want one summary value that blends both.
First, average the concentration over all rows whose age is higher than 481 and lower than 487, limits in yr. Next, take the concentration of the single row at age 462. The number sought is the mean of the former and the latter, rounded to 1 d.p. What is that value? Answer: 17.1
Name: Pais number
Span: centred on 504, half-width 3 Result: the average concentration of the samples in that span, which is 17.9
